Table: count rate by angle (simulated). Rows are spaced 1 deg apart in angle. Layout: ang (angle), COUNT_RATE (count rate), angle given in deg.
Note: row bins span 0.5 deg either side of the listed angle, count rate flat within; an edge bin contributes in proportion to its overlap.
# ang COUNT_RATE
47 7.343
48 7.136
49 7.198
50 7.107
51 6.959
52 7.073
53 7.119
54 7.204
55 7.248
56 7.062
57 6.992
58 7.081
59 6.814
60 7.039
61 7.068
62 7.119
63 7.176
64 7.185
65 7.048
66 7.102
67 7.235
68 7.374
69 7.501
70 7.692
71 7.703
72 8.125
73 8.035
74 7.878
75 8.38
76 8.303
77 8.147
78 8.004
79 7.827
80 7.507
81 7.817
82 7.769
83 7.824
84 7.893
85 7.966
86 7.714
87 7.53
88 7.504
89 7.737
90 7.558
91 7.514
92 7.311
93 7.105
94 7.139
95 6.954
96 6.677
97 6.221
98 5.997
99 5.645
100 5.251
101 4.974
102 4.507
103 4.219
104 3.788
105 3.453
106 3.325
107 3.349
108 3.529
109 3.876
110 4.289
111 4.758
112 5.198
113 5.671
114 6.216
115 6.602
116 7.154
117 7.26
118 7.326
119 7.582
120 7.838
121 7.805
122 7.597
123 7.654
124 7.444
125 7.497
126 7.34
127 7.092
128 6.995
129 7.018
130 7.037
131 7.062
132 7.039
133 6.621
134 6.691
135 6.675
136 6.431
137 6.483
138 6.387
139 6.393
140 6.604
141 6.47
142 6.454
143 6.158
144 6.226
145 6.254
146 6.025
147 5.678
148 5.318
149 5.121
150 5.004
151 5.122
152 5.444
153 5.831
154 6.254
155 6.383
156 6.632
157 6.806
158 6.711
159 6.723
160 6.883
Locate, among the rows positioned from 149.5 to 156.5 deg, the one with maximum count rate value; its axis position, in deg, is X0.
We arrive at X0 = 156 deg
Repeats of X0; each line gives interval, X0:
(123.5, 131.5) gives 125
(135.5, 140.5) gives 140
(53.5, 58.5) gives 55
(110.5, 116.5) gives 116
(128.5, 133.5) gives 131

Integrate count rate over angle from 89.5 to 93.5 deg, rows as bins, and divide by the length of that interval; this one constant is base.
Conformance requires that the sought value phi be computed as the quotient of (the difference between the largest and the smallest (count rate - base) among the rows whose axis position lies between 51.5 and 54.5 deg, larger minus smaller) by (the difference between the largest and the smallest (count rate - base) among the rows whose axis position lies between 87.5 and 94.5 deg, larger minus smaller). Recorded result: 0.2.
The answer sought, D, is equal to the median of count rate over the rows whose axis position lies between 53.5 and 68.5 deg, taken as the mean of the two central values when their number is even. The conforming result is 7.1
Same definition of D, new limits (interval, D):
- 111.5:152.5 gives 6.6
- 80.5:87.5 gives 7.8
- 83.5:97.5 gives 7.5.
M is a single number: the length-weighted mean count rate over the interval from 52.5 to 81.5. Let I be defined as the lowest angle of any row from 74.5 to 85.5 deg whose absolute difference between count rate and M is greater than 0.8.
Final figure 75 deg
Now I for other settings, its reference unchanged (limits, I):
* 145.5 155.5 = 146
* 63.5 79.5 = 75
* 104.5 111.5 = 105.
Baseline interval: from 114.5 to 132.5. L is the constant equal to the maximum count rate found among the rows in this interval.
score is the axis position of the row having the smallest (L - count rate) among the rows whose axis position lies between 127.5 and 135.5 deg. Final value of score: 131 deg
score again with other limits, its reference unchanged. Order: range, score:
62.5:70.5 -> 70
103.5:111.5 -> 111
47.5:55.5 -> 55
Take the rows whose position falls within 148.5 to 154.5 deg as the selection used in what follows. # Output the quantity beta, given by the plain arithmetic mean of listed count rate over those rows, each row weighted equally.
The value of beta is 5.5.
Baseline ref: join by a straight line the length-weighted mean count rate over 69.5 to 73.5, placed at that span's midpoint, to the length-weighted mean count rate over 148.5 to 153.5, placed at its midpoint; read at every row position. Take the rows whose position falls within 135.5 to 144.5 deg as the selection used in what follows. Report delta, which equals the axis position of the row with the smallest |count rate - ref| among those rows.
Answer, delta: 143 deg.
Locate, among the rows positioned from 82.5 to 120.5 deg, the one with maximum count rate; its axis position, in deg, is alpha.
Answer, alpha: 85 deg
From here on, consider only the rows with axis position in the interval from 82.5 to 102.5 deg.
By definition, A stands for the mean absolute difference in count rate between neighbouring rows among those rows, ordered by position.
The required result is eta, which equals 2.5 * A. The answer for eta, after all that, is 0.5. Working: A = 0.22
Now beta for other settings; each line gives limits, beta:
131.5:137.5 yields 6.7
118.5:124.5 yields 7.7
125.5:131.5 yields 7.1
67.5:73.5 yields 7.7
